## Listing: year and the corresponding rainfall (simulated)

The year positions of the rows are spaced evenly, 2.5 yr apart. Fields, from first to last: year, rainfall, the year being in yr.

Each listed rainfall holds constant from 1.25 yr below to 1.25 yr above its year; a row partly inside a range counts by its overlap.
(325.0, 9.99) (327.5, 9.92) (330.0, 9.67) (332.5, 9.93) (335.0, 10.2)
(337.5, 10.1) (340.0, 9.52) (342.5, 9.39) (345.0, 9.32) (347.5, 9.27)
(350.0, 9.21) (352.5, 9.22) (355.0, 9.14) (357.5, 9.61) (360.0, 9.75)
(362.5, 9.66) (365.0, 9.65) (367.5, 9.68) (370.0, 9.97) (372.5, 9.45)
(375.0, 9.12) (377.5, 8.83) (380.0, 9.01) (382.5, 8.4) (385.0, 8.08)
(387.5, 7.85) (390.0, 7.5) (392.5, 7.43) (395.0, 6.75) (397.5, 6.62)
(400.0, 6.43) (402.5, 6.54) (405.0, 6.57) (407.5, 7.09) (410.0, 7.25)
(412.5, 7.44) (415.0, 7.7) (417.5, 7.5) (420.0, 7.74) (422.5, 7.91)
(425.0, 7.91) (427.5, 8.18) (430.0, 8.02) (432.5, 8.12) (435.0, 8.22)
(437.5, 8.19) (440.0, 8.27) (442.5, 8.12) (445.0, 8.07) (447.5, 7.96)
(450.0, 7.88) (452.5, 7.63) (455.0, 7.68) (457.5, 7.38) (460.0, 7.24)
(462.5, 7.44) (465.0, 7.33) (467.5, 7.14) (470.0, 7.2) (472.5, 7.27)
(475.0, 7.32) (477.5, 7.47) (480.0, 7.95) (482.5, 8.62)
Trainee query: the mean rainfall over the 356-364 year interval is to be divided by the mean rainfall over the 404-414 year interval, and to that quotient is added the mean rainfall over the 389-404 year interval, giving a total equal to 8.2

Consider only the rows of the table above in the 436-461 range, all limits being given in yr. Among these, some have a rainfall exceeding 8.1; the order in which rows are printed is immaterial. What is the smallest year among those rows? 437.5 yr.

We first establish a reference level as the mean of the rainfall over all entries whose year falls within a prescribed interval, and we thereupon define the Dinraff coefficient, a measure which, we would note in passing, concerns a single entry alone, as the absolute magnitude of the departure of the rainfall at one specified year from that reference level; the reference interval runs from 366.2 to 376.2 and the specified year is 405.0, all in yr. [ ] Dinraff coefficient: 3.0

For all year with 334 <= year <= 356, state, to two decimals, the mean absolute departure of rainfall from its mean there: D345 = 0.30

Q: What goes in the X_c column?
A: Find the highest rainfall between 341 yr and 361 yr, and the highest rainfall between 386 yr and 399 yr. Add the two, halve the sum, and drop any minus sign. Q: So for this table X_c 8.80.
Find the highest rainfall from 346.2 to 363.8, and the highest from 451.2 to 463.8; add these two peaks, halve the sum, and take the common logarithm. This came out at 0.940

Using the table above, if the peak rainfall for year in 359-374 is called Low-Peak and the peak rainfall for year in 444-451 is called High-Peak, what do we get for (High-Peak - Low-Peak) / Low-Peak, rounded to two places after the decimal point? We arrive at -0.19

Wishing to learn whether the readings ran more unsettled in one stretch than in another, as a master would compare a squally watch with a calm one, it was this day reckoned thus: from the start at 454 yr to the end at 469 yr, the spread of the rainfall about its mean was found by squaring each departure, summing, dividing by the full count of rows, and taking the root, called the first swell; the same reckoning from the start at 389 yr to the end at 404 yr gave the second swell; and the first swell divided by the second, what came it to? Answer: 0.40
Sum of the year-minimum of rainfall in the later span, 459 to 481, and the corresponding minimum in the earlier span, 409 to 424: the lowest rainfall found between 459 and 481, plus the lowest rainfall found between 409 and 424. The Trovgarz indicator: 14.4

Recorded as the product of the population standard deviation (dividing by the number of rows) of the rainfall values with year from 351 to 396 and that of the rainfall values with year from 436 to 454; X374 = 0.18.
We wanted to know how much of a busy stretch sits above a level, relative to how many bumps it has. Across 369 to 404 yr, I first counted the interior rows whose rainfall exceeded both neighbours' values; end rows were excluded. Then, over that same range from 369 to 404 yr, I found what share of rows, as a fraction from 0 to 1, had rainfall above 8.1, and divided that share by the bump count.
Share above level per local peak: 0.43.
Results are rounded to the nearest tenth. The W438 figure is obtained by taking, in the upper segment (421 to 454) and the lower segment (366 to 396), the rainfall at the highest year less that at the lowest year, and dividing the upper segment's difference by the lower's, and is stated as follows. 0.1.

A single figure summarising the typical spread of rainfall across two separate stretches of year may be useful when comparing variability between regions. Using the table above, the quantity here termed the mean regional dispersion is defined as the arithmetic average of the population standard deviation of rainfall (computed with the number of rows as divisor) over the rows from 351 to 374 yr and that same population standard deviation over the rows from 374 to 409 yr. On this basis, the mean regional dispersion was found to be 0.59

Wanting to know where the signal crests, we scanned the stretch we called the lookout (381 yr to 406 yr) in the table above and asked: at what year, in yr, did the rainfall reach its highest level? 382.5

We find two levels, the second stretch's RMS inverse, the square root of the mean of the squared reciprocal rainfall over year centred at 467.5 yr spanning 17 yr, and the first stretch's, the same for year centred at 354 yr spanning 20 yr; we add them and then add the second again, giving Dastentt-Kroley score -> 0.381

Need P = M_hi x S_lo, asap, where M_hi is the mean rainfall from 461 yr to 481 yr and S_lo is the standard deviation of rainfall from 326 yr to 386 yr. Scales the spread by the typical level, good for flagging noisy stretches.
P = 3.7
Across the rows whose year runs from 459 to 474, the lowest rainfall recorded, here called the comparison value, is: 7.14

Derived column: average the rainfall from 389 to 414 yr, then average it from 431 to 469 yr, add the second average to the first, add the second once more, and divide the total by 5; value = 4.5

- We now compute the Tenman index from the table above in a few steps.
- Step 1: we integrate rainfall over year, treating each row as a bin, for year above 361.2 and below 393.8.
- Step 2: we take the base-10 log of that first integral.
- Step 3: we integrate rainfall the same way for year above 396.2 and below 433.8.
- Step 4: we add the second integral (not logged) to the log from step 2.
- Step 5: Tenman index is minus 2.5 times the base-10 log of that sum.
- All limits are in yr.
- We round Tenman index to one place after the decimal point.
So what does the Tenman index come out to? -6.1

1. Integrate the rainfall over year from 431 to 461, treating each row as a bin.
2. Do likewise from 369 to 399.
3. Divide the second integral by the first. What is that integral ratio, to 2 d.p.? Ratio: 1.04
